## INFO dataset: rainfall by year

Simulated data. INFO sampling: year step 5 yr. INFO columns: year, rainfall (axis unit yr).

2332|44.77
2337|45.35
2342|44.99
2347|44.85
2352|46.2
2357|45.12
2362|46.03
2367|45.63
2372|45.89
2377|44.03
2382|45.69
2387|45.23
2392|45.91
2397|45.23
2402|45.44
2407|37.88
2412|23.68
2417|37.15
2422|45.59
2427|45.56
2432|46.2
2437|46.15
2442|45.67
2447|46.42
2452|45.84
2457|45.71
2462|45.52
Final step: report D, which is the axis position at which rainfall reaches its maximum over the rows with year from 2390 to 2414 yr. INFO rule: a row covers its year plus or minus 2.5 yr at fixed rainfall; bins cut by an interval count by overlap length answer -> 2392 yr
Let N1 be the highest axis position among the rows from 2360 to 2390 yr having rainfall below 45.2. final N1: 2377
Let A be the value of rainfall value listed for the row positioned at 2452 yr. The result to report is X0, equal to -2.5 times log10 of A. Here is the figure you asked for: -4.15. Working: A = 45.84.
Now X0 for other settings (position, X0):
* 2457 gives -4.15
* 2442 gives -4.15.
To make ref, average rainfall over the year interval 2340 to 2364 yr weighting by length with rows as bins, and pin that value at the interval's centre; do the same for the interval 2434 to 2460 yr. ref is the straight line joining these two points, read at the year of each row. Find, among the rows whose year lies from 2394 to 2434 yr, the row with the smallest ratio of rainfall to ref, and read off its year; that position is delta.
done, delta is 2412 yr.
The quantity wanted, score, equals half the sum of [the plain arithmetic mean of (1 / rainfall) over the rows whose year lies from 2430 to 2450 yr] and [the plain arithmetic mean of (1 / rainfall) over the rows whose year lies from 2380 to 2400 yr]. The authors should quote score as 0.0218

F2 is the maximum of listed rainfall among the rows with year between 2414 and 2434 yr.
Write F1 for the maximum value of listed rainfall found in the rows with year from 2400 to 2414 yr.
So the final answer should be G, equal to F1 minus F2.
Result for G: -0.8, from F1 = 45.44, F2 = 46.2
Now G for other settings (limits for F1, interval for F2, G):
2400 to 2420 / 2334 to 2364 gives -0.8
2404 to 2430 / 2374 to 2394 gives -0.3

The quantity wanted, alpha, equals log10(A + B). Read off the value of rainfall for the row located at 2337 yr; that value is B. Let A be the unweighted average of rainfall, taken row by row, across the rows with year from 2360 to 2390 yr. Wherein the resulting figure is 1.96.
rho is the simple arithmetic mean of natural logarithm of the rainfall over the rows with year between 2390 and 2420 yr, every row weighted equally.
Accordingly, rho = 3.64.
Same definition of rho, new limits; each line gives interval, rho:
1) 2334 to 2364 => 3.82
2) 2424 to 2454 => 3.83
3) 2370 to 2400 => 3.81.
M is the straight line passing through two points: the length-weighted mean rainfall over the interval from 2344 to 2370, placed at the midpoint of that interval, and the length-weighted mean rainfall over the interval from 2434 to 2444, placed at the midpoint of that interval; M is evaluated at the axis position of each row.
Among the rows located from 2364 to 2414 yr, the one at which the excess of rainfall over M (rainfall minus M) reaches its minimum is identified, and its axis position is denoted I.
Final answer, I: 2412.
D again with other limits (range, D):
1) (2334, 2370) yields 2352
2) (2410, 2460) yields 2447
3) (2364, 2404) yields 2392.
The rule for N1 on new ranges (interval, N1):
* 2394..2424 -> 2417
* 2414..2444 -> 2417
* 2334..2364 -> 2357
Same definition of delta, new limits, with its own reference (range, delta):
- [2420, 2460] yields 2457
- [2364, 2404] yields 2377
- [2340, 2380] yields 2377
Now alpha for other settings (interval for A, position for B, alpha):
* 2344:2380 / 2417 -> 1.92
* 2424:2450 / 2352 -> 1.96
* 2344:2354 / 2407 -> 1.92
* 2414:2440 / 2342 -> 1.95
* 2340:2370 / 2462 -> 1.96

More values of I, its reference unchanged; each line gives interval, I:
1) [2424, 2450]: 2427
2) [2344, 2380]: 2377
